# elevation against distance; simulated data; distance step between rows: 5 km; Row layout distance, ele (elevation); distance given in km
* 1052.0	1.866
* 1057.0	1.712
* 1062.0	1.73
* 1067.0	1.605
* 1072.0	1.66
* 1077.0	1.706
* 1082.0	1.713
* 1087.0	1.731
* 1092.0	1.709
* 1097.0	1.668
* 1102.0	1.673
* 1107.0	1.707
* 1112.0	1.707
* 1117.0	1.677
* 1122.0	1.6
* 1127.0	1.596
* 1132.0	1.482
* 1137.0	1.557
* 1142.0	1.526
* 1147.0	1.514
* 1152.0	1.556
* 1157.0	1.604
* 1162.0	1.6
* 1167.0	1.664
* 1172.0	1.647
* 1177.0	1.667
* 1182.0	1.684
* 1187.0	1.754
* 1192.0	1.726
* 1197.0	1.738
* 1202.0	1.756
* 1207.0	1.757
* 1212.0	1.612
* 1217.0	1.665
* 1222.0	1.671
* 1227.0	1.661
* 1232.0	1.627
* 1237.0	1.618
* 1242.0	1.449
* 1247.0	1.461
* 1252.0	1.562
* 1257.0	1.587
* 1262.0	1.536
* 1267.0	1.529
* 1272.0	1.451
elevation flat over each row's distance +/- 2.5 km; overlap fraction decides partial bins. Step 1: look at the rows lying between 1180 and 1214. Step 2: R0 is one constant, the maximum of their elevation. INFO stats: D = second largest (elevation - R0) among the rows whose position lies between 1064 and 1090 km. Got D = -0.04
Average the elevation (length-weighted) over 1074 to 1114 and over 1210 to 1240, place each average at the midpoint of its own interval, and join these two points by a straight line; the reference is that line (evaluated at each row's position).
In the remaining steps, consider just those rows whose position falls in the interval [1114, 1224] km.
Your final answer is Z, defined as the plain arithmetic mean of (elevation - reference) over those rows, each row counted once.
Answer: -0.027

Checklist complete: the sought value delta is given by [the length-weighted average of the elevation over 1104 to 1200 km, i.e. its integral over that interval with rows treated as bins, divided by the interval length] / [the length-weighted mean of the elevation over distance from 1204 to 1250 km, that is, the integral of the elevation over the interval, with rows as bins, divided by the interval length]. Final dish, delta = 1.01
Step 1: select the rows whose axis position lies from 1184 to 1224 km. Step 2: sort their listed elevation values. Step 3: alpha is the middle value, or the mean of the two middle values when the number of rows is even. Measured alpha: 1.73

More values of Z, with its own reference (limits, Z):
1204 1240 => 0.018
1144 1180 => -0.062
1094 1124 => -0.022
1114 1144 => -0.111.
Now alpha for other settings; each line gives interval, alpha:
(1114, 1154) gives 1.56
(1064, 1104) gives 1.69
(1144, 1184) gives 1.63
